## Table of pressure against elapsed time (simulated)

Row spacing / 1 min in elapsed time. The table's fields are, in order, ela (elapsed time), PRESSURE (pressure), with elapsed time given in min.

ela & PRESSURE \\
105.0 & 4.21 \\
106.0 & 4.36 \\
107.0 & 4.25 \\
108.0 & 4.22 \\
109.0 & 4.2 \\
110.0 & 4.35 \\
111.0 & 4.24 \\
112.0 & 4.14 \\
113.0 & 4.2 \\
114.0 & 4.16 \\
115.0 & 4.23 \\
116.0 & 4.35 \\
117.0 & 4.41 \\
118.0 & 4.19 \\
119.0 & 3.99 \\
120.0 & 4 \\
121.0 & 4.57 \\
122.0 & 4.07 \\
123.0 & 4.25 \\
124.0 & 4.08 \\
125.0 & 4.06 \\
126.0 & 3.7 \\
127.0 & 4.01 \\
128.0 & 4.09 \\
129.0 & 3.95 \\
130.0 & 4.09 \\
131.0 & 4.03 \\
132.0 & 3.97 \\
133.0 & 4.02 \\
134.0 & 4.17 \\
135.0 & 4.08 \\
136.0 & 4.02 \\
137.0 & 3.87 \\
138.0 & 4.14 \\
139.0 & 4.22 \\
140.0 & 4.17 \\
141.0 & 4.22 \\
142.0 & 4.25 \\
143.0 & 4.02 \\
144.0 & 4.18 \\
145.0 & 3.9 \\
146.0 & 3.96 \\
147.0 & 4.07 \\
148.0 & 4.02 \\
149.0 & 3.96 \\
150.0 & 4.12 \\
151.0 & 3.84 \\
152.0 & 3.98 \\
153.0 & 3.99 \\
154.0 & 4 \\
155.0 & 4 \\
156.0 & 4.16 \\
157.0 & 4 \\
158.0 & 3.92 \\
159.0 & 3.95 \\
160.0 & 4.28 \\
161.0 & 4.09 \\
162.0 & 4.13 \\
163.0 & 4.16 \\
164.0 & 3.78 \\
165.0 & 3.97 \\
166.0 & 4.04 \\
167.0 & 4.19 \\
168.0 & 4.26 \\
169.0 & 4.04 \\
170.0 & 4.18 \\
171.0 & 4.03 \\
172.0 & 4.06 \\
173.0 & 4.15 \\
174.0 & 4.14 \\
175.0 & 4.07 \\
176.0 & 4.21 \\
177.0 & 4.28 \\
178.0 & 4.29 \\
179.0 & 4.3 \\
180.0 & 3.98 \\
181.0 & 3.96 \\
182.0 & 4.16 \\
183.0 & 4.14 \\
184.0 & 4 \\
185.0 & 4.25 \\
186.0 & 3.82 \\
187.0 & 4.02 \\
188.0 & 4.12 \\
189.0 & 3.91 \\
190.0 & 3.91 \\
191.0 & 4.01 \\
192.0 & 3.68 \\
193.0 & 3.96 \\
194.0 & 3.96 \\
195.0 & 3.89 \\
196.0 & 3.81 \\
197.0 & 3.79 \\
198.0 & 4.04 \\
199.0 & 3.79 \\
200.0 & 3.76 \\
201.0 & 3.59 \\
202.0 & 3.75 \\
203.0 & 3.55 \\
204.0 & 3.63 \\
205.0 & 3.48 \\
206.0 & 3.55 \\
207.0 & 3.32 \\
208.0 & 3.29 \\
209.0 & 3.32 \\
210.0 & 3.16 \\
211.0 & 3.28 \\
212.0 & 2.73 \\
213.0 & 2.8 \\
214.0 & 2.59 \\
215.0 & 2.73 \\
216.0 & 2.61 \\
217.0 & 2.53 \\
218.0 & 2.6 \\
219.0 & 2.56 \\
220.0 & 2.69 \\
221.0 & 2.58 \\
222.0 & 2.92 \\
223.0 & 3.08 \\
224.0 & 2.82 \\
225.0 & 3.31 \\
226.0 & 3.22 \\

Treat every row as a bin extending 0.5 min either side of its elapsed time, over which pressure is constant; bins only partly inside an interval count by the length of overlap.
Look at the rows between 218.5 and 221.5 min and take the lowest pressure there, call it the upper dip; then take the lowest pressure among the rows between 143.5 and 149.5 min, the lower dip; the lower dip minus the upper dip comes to 1.3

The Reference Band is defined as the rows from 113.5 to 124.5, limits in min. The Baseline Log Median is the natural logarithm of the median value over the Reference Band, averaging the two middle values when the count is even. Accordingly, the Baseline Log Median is 1.43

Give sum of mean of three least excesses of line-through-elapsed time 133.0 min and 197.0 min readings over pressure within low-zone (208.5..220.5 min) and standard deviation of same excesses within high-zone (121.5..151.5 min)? 0.62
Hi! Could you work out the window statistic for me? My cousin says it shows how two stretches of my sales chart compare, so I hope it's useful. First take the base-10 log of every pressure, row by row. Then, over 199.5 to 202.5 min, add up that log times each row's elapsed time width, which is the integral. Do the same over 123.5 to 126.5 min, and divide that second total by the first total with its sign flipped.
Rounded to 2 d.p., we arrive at -1.05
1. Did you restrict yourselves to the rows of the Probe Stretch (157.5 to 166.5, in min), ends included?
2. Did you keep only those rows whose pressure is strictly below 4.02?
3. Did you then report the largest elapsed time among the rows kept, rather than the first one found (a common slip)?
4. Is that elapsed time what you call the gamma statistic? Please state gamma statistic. 165.0 min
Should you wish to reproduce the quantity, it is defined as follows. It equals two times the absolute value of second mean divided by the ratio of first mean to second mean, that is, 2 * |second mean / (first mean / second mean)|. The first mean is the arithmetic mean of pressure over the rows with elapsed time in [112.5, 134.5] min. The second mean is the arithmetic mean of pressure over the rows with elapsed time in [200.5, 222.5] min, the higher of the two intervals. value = 4.5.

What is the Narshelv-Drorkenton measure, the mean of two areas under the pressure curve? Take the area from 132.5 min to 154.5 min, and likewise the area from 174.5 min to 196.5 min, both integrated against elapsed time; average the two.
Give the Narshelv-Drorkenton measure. 89.0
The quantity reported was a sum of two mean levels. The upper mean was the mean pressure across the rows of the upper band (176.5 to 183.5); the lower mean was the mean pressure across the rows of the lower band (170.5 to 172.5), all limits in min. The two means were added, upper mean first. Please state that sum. 8.20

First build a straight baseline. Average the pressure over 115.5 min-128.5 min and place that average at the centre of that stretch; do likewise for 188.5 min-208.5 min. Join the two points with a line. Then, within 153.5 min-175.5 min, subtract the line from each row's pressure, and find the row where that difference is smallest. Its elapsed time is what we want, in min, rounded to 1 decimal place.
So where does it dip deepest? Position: 164.0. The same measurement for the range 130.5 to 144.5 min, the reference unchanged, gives 137.0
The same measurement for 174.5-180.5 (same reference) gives 180.0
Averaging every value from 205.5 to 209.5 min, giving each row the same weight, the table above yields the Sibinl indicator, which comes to 3.4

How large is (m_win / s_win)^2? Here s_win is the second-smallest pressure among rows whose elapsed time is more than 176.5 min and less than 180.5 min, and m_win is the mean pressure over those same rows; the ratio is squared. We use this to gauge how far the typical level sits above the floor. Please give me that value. 0.97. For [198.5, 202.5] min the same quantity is 0.99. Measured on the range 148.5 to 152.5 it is 1.01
